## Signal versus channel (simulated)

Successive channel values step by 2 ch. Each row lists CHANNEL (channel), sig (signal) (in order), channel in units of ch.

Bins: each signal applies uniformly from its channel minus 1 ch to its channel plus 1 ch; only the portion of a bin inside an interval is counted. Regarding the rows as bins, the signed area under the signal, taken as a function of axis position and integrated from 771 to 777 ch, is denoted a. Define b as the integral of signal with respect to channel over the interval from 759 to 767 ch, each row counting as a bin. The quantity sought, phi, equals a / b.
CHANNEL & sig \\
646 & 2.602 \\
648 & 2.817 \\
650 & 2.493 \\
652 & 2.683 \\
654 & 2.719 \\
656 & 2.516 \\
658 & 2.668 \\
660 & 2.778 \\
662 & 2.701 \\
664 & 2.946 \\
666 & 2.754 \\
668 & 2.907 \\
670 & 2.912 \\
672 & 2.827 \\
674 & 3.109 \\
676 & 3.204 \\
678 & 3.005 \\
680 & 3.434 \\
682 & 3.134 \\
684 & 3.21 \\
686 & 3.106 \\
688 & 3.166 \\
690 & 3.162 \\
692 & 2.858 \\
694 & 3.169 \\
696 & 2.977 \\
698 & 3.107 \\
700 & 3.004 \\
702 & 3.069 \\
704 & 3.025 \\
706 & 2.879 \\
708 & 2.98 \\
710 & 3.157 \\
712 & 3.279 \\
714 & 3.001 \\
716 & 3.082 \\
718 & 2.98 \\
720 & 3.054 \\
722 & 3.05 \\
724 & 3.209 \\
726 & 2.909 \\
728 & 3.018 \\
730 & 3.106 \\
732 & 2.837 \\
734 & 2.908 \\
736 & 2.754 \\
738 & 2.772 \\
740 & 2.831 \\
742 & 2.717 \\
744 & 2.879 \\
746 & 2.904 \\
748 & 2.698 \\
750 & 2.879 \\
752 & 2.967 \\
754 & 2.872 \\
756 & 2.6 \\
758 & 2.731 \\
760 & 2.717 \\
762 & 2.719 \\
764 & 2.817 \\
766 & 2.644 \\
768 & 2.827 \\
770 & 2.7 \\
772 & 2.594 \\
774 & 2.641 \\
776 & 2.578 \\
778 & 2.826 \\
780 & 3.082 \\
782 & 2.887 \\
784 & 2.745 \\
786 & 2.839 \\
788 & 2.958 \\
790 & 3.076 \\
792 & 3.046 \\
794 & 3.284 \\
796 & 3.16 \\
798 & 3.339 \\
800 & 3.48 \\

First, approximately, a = 16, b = 22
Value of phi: 0.7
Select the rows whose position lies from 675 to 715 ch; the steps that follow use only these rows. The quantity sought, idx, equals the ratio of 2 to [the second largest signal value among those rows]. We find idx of 0.610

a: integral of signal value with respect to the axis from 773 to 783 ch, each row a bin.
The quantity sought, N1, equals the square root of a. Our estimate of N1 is 5.3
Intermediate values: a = 28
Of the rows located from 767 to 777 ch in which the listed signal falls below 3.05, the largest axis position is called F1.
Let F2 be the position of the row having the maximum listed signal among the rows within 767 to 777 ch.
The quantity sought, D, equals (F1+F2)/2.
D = 772 ch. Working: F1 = 776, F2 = 768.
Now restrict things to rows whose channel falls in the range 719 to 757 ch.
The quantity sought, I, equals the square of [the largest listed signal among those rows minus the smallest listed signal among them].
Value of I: 0.37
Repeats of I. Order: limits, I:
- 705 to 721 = 0.16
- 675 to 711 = 0.33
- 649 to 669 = 0.21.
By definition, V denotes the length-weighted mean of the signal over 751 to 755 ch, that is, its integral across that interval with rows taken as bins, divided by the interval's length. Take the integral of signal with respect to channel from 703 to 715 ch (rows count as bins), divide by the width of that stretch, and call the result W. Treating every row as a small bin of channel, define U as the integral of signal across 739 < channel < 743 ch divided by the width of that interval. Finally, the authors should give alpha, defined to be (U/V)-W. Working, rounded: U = 2.8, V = 2.92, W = 3.1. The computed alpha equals -2.10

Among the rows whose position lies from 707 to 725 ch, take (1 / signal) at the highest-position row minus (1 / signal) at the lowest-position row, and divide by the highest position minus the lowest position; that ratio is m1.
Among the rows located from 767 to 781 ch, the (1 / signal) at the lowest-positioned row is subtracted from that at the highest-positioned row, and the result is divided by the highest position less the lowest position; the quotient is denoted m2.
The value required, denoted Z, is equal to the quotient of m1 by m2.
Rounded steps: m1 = -0.0015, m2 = -0.0024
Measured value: 0.6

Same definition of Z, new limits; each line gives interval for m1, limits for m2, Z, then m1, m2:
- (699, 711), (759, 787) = 2.7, -0.0016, -0.0006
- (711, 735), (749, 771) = 1.5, 0.0018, 0.0012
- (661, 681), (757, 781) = 2.3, -0.0044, -0.0019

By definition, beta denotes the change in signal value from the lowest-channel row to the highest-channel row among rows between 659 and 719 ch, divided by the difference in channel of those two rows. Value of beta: 0.003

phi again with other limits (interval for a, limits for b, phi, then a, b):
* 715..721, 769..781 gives 0.6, 18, 33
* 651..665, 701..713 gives 1.0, 38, 37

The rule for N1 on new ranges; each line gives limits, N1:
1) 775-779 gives 3.3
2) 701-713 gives 6.1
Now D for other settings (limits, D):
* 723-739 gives 731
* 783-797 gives 793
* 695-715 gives 713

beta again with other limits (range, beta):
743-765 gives -0.003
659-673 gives 0.004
